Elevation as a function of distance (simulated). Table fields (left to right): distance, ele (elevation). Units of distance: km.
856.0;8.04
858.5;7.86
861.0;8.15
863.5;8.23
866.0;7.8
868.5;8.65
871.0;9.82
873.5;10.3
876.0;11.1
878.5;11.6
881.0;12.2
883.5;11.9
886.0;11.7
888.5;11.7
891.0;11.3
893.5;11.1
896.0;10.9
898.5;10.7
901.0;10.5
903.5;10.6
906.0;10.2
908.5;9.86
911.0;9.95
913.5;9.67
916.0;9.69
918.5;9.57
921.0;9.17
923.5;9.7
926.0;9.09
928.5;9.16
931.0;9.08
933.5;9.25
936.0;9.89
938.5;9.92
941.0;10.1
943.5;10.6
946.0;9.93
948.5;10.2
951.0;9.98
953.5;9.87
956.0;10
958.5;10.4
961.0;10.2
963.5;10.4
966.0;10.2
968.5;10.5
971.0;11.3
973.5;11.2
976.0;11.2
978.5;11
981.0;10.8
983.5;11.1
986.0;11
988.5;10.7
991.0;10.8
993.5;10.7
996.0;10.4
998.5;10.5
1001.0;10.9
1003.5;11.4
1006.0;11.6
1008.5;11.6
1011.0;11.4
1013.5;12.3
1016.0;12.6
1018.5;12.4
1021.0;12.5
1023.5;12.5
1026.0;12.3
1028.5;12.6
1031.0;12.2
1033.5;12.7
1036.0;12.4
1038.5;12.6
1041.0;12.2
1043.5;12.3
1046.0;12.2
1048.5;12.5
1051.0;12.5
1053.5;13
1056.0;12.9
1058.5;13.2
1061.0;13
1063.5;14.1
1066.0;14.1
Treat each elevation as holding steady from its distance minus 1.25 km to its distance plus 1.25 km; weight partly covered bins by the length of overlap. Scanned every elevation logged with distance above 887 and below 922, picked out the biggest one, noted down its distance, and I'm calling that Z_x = 888.5 km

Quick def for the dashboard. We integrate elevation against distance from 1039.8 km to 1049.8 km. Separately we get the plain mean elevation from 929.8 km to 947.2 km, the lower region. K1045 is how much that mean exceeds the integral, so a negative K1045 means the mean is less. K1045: -113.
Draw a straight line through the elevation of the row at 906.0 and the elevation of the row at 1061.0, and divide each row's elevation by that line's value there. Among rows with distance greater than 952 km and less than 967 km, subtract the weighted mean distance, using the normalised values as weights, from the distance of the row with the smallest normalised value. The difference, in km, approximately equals -6.3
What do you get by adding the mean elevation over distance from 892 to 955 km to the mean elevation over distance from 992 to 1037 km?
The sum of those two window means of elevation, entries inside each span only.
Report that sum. 21.8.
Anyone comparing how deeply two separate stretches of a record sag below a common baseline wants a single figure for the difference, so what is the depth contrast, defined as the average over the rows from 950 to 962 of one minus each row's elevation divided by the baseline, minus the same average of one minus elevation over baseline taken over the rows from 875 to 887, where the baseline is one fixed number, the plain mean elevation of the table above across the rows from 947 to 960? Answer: 0.16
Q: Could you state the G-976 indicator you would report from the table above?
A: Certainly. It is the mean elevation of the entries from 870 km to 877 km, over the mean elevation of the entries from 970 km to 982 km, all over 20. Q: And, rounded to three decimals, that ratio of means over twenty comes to 0.047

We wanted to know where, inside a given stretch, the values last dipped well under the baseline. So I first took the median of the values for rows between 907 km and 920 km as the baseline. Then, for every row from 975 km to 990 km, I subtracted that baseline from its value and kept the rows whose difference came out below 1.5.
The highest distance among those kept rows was 988.5 km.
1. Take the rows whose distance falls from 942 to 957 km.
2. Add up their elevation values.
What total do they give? 60.6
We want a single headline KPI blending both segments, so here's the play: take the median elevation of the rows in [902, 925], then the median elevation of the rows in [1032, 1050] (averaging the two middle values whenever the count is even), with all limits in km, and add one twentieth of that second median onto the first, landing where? 10.3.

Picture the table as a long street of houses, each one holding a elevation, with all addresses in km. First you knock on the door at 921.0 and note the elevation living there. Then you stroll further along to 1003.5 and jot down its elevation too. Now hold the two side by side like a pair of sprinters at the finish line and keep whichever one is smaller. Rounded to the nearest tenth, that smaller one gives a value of 9.2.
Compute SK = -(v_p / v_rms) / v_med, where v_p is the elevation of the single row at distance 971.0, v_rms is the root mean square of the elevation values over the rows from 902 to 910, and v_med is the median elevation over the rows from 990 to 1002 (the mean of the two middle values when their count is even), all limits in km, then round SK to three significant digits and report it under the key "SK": -0.103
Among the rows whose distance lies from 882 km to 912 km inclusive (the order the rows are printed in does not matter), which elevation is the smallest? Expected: 9.86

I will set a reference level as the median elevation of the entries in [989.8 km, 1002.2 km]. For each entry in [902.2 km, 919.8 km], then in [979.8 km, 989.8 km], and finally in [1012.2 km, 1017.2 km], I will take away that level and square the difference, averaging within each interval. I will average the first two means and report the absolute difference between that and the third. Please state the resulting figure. 2.7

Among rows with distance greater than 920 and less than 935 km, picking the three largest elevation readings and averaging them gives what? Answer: 9.4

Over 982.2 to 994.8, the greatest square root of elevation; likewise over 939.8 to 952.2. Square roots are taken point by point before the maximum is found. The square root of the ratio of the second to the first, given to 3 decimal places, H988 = 0.989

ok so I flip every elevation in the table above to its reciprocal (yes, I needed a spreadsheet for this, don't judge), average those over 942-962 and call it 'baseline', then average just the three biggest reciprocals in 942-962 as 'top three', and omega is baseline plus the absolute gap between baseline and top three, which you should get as 0.101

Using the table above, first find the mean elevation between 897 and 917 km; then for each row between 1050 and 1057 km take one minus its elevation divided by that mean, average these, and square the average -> 0.07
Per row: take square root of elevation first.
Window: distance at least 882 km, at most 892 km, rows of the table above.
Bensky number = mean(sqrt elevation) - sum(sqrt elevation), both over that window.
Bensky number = -10.2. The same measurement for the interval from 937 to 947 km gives -9.6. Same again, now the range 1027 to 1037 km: -10.6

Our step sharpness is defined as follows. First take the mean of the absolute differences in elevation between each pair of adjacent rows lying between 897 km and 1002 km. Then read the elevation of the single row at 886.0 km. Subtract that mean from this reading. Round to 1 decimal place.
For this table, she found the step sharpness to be 11.4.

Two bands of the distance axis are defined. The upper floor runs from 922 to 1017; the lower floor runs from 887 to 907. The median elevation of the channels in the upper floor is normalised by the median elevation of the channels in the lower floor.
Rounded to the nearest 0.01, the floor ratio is 0.97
